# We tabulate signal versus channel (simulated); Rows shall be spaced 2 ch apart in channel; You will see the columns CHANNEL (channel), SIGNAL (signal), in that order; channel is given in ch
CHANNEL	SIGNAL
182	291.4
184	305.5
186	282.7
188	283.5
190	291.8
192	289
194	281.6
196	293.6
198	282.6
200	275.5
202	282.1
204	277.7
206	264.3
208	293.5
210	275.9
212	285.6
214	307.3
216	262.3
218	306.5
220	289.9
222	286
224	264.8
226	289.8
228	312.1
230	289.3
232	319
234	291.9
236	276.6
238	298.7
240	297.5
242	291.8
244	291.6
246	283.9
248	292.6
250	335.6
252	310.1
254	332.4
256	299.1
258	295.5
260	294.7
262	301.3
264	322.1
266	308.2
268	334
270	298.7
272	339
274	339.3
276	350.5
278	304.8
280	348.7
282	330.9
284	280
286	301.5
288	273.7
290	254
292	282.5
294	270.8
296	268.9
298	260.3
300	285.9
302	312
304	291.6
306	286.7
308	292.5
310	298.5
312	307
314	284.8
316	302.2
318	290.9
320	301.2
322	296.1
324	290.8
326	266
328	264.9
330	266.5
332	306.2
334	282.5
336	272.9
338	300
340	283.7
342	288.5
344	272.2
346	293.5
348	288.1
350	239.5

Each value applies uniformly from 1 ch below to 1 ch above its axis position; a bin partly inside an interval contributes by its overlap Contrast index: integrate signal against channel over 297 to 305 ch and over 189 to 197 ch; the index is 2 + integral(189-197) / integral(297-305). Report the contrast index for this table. 3.01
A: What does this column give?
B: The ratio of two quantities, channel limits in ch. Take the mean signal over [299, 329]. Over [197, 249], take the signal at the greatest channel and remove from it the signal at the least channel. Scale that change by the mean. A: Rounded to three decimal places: 0.034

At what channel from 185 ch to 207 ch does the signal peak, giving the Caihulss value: 196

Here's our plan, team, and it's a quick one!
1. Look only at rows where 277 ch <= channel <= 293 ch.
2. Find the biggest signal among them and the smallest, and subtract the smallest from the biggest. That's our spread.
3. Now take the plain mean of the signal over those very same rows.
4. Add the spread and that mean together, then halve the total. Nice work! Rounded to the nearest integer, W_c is 196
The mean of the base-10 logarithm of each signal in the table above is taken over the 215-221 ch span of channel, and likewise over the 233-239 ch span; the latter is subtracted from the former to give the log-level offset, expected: -0.005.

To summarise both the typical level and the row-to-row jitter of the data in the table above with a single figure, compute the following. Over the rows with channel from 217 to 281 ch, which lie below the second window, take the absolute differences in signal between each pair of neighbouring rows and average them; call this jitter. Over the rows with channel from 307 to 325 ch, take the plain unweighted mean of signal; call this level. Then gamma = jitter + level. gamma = 315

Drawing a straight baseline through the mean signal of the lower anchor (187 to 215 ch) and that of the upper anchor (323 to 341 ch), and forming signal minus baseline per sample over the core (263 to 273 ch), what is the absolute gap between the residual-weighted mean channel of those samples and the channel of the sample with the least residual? 1.7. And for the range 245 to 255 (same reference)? 5.7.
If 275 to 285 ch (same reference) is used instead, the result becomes 5.1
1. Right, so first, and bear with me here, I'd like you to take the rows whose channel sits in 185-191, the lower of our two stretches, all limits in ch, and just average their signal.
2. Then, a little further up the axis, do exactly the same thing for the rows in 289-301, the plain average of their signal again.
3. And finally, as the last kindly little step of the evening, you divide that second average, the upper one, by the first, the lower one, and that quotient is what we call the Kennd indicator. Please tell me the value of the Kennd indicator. 0.945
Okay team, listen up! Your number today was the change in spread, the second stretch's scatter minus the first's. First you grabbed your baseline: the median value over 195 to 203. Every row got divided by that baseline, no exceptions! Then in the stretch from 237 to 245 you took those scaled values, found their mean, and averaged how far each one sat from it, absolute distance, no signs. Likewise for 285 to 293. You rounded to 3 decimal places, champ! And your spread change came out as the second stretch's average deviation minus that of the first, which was 0.039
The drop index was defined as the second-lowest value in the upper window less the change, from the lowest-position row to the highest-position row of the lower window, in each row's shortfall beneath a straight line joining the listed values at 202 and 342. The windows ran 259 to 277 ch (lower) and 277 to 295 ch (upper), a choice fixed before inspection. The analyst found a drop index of 326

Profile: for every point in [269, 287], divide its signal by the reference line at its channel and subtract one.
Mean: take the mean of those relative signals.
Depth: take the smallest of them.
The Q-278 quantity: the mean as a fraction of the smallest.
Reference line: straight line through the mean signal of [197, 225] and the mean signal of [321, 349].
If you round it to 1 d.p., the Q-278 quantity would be -12.1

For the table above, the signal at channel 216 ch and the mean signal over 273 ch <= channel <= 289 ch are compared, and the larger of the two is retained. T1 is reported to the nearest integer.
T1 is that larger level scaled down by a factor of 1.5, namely 211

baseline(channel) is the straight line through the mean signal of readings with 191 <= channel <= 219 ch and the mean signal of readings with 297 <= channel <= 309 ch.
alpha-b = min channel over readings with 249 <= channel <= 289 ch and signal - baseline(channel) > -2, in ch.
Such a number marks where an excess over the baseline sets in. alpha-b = 250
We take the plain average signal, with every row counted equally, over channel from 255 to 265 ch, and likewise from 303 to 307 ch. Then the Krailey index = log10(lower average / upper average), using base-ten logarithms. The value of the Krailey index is 0.020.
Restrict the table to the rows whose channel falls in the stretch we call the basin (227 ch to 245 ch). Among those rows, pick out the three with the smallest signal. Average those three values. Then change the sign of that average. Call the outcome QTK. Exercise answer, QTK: -286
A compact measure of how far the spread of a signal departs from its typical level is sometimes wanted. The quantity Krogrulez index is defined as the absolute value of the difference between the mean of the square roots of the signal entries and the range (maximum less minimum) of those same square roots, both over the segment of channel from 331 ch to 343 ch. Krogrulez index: 16.0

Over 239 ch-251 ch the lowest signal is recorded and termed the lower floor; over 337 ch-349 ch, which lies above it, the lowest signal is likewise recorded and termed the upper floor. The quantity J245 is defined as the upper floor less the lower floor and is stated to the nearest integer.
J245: -12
